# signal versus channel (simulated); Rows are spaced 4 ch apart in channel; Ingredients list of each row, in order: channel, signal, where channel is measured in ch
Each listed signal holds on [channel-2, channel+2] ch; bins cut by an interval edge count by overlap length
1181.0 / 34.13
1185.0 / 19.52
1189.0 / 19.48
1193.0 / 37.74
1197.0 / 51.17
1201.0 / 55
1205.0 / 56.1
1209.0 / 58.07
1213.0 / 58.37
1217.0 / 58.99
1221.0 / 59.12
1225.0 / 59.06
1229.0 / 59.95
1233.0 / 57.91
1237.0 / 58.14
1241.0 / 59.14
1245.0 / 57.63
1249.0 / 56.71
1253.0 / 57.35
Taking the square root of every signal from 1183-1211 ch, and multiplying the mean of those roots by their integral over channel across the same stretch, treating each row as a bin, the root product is 1139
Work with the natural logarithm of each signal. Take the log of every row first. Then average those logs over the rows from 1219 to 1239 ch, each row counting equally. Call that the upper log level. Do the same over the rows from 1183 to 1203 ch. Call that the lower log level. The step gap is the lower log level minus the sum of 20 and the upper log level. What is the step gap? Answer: -20.57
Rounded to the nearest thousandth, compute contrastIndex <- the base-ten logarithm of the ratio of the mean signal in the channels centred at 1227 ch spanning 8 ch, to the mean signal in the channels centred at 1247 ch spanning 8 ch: 0.017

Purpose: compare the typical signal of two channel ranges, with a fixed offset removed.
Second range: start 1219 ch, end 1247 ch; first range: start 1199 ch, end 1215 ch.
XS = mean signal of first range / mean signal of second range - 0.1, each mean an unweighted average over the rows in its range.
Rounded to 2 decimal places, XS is 0.87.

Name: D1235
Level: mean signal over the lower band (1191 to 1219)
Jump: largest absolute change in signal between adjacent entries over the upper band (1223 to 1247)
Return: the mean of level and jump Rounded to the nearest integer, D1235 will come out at 28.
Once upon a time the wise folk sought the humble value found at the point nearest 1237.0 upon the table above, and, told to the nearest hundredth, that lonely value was 58.14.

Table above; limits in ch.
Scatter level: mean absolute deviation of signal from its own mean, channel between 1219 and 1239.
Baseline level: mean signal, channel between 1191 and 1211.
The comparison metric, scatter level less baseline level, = -51.0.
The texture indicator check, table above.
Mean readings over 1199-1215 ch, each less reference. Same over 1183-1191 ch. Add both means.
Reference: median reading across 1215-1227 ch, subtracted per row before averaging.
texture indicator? -42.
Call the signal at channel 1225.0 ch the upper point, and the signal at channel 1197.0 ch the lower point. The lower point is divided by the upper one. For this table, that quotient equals 0.87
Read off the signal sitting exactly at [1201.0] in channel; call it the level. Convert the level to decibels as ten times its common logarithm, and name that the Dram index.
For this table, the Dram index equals 17.4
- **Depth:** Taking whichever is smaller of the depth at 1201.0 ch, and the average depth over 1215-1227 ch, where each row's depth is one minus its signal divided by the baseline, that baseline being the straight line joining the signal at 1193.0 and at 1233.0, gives -0.32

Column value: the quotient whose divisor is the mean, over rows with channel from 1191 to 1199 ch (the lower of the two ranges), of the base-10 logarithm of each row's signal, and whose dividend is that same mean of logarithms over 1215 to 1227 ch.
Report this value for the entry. 1.08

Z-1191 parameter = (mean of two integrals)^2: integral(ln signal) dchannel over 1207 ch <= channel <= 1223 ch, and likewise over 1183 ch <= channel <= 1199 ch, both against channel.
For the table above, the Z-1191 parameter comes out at 3550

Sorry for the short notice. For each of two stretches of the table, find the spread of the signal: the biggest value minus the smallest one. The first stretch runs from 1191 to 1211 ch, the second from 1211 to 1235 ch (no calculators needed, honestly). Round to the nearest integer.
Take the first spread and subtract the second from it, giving 18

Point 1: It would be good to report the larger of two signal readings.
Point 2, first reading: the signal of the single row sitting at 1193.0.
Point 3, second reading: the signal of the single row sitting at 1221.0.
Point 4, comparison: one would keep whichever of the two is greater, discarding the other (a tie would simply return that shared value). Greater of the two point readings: 59.1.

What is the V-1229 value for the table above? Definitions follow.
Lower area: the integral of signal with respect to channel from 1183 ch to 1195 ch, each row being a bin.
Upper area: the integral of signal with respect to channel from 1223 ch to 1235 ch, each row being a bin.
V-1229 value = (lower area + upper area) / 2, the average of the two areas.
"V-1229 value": 507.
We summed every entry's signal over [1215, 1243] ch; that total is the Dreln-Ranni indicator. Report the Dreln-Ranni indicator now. 412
